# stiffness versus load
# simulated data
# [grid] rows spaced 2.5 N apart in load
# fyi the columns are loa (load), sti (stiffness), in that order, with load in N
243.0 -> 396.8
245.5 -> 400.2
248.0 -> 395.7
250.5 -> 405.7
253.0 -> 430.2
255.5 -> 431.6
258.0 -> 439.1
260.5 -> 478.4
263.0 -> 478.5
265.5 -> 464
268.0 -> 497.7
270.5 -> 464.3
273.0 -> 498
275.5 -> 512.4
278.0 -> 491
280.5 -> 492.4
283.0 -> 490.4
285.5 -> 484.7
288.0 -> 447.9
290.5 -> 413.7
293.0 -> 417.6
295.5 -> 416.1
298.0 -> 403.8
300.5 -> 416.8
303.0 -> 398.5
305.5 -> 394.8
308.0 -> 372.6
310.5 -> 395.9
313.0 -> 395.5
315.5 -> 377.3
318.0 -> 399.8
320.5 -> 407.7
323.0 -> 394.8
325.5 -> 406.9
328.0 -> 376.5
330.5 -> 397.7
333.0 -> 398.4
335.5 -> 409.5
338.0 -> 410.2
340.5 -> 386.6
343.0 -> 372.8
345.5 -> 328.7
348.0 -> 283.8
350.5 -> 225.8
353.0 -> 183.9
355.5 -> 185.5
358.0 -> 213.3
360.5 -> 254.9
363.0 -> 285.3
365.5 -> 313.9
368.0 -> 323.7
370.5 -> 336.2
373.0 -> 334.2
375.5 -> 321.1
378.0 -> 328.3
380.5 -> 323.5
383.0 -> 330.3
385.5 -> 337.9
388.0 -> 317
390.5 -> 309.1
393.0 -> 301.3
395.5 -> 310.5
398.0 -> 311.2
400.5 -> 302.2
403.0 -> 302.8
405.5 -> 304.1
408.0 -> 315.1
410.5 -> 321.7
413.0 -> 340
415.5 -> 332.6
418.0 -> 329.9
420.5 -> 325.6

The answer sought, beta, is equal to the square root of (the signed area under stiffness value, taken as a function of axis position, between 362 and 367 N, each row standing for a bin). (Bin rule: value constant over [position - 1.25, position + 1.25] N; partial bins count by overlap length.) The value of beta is 39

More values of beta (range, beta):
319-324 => 45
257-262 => 48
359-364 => 37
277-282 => 50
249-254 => 46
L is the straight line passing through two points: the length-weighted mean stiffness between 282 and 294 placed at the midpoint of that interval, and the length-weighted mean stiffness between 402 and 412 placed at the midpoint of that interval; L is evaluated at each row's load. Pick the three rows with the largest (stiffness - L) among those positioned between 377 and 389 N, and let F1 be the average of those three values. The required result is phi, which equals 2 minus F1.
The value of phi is 11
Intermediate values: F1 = -9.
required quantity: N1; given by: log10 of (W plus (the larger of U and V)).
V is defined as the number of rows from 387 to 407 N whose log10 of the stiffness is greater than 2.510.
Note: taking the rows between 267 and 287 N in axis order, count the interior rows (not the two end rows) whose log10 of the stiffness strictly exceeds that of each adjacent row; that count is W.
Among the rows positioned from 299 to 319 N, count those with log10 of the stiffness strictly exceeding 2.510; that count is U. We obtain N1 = 1.00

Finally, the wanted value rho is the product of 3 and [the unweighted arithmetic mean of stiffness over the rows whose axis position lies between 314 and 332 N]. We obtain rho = 1183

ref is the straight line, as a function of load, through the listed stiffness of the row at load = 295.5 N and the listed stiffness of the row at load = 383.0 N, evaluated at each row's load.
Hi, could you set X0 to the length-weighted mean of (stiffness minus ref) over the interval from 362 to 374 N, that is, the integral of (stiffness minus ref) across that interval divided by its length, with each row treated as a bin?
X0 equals -26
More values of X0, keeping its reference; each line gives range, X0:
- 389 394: -16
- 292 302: -2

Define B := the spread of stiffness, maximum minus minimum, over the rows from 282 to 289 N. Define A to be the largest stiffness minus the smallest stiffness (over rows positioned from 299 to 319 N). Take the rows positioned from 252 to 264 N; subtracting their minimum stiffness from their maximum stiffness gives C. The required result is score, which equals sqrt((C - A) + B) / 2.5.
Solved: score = 2.7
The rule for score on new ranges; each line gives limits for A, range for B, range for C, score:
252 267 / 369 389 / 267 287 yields 1.8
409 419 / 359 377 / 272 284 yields 3.7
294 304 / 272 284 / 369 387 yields 1.8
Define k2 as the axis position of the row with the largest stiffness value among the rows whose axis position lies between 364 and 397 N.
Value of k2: 385.5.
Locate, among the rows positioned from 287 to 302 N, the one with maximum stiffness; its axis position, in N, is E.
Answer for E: 288.0 N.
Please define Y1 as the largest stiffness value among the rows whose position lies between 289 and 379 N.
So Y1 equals 417.6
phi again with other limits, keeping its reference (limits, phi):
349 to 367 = 81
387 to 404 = 15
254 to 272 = -4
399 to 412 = -1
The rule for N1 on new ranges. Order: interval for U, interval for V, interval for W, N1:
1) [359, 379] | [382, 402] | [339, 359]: 0.60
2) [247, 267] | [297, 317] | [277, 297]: 1.00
